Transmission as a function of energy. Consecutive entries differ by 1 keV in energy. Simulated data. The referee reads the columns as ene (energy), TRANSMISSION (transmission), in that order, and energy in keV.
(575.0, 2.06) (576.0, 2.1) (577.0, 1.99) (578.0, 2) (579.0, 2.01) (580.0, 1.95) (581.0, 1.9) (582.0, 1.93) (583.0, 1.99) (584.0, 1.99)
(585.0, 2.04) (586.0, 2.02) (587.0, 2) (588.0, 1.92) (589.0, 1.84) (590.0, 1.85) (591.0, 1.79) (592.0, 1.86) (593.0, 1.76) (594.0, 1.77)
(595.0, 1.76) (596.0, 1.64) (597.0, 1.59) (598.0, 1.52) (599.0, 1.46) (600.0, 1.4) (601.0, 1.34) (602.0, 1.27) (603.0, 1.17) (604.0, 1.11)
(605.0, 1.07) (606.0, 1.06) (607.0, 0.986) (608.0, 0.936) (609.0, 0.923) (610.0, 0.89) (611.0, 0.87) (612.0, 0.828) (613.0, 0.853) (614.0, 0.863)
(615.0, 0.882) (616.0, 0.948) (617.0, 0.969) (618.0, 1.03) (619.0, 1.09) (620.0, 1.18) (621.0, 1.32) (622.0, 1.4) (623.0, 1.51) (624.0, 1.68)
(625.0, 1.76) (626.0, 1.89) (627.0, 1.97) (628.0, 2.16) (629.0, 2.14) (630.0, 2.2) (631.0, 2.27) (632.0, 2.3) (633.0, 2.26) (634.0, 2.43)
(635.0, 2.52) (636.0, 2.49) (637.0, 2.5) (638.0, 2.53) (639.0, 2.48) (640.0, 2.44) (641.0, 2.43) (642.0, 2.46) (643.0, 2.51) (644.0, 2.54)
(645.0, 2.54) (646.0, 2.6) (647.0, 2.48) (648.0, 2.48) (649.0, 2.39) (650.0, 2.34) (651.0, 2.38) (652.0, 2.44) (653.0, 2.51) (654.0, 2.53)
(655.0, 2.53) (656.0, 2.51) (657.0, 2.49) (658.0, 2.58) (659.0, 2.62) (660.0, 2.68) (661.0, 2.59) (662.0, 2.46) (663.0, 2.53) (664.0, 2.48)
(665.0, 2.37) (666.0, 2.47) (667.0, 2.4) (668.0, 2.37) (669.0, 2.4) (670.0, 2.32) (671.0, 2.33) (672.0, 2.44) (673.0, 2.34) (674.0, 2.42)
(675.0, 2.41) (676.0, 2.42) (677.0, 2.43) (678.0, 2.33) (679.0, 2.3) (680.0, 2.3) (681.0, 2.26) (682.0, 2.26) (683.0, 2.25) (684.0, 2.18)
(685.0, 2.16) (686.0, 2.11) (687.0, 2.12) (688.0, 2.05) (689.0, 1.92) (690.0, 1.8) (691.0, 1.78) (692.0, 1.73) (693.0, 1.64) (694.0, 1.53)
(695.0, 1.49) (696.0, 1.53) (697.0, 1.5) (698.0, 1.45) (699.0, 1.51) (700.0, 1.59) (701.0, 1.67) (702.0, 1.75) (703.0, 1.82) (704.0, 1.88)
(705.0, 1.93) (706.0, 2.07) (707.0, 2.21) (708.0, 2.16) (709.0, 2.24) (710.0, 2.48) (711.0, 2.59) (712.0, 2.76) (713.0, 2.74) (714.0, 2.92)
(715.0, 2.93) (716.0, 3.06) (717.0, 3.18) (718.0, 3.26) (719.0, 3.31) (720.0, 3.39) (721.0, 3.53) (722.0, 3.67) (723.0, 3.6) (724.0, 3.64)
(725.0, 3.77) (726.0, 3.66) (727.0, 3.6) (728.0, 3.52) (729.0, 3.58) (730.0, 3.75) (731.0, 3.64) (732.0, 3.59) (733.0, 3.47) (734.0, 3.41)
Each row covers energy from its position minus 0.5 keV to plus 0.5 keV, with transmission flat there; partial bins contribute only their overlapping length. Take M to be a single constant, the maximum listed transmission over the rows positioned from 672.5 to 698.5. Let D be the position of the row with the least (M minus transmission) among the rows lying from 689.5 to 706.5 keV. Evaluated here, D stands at 706.0 keV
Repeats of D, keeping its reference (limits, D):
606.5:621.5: 621.0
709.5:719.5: 719.0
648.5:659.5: 659.0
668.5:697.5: 672.0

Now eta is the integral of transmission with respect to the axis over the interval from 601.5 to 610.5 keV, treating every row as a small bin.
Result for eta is 9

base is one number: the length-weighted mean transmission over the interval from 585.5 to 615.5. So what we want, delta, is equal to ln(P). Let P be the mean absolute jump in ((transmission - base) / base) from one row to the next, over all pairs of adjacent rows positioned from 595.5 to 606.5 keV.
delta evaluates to -3.17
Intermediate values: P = 0.042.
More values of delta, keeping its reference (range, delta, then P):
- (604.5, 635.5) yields -3.00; 0.050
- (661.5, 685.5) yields -3.32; 0.036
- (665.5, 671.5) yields -3.44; 0.032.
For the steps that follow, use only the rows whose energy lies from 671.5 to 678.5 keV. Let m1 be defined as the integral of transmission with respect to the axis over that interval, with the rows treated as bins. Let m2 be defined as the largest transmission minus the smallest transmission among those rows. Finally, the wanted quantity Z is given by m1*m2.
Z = 1.8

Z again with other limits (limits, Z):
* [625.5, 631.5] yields 4.8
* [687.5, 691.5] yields 2.0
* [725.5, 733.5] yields 8.1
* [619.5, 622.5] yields 0.9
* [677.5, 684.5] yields 2.4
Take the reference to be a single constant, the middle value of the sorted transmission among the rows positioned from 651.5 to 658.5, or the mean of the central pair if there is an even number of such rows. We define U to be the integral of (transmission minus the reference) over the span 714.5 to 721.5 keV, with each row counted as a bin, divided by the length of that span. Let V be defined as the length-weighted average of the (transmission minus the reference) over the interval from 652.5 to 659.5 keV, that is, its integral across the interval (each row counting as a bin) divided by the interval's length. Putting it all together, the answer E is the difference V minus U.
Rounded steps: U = 0.7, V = 0.03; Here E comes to -0.7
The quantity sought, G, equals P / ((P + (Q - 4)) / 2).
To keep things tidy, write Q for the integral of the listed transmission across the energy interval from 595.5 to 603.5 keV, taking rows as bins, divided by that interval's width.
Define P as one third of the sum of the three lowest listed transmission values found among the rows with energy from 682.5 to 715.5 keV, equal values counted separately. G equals -3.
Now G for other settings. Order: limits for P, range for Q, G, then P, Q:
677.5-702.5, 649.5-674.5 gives -50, 1.5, 2.46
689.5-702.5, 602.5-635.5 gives -3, 1.5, 1.44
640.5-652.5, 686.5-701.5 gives 83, 2.4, 1.69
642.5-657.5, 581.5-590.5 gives 15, 2.4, 1.95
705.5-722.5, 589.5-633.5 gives -10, 2.1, 1.44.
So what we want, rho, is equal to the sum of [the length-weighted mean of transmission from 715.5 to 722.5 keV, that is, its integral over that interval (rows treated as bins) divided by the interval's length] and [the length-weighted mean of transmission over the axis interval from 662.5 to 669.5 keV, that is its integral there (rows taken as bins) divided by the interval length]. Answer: 5.77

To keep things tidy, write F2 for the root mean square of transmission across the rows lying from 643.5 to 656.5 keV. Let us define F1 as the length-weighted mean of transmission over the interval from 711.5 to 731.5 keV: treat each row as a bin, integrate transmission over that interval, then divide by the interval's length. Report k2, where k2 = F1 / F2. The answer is 1.4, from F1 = 3.4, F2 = 2.48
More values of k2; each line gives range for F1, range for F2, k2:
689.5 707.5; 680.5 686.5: 0.8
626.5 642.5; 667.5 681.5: 1.0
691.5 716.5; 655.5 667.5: 0.8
